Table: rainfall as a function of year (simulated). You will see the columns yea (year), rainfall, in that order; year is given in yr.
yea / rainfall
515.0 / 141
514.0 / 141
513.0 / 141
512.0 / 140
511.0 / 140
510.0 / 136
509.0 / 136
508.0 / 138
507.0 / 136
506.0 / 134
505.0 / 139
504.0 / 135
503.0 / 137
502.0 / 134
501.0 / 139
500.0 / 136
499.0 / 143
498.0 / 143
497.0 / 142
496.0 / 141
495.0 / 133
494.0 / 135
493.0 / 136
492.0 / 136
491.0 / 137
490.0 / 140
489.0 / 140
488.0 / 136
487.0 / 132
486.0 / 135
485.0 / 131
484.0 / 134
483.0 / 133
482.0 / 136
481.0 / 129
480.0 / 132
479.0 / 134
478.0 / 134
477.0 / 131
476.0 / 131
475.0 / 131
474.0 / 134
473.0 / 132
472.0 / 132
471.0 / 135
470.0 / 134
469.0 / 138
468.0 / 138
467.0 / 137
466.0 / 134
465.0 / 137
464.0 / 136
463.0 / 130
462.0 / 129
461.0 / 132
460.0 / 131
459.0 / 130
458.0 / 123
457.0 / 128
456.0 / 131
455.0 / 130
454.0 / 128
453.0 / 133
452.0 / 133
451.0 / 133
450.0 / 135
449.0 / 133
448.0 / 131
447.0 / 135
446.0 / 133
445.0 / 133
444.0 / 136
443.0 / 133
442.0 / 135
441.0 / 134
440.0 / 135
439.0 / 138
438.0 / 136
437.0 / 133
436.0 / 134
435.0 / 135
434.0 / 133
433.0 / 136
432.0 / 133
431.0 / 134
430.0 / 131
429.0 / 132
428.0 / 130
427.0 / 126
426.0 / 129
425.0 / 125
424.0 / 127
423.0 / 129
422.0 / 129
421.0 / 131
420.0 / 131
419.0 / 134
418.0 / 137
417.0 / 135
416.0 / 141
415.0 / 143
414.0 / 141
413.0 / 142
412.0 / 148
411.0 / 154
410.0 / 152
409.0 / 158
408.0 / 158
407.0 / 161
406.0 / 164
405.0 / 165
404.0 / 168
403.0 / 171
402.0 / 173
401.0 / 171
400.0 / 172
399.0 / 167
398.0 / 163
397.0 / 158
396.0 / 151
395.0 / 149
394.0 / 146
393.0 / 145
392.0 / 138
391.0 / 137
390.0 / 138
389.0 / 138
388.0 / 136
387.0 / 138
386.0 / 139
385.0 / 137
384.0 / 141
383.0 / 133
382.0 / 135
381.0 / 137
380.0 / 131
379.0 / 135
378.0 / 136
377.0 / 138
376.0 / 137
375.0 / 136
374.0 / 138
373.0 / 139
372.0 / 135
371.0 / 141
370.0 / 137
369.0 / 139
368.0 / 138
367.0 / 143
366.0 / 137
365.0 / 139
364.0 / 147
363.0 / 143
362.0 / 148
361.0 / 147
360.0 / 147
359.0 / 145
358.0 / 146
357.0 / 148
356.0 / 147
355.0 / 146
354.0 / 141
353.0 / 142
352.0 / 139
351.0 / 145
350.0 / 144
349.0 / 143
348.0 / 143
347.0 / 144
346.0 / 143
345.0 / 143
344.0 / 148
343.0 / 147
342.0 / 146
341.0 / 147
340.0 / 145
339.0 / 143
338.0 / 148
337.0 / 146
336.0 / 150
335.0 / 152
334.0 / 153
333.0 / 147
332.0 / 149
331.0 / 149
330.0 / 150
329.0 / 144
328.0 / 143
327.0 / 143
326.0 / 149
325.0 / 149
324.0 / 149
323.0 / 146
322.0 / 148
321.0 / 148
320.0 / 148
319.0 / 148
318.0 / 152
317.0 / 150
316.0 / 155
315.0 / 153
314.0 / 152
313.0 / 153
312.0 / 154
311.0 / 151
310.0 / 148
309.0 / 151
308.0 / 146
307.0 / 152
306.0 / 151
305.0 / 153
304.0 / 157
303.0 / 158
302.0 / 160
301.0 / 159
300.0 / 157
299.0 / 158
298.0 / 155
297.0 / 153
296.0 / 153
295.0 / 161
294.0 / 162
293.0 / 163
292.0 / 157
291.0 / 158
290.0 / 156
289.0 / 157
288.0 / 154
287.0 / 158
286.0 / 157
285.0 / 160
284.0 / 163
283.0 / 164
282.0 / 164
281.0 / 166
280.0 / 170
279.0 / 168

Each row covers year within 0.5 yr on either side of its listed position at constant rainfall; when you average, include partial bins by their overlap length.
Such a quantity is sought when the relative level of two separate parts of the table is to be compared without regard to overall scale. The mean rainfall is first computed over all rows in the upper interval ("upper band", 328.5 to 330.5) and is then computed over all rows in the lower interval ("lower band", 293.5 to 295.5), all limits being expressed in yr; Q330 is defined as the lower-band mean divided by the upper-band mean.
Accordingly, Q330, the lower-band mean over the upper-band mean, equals 1.10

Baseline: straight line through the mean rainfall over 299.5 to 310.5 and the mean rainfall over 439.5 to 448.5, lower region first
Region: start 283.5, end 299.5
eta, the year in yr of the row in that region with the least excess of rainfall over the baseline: 288.0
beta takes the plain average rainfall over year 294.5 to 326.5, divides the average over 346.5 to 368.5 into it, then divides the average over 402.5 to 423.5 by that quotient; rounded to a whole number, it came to 139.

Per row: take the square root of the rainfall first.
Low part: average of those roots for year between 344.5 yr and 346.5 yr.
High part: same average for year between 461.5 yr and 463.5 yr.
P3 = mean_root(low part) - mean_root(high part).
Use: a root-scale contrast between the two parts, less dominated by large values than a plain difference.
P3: 0.58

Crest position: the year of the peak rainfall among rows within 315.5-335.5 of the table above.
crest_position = 316.0 yr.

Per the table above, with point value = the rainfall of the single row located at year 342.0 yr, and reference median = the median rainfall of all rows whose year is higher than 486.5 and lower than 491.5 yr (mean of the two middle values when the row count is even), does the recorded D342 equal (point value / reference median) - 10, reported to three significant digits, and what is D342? -8.93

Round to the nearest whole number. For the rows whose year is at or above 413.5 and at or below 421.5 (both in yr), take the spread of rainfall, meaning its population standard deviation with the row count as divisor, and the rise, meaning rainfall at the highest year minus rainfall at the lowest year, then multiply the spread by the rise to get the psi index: -44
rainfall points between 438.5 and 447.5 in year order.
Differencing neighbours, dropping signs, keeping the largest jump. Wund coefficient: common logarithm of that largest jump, 0.48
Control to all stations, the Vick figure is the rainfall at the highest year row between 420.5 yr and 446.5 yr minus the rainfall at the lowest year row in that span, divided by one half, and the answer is 4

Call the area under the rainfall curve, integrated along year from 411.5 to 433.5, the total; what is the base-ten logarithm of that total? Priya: 3.5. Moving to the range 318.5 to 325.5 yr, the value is 3.0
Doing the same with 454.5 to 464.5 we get 3.1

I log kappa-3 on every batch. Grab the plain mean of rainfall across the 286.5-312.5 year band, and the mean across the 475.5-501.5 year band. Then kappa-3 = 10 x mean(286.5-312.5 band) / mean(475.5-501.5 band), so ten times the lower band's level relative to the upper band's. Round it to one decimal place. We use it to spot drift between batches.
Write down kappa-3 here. 11.5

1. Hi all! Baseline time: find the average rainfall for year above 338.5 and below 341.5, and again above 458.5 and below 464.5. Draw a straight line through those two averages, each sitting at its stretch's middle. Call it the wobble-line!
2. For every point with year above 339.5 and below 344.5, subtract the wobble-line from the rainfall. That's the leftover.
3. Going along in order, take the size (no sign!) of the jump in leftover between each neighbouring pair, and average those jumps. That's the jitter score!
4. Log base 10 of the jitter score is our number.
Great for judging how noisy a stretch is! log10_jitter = 0.12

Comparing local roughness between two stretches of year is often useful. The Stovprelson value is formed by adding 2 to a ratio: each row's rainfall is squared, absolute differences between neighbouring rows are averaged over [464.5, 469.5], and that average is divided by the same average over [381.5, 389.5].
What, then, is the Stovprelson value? 2.58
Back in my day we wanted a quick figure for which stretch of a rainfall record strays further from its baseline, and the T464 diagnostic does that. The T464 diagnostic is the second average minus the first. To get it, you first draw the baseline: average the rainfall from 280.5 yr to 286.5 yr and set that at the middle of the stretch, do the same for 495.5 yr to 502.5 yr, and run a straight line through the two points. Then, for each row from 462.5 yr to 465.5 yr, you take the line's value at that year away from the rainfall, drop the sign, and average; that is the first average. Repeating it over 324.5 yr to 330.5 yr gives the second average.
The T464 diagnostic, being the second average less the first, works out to 2.3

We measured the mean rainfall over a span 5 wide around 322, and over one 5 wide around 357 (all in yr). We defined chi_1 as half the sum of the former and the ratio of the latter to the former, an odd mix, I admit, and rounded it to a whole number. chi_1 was 74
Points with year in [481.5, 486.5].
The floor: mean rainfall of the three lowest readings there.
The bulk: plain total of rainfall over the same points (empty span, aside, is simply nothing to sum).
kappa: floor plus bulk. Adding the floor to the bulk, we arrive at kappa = 802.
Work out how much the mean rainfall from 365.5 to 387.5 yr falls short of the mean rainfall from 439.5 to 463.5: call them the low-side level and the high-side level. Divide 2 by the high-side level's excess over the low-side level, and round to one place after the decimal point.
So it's -0.4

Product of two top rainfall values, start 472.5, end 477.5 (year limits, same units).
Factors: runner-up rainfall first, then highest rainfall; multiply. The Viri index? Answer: 17688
